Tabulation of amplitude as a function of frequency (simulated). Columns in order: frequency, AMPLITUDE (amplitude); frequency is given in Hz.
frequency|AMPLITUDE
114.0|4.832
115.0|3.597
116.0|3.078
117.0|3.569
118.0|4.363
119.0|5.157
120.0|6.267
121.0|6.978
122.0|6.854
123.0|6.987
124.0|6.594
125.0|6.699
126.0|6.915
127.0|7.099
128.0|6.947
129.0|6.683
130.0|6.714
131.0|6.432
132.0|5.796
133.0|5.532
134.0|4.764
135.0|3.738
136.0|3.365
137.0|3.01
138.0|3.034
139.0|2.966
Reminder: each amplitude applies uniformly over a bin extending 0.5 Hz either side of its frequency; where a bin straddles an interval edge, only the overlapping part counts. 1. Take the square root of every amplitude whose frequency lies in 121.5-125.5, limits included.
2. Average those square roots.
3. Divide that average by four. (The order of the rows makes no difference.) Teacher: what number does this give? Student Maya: 0.65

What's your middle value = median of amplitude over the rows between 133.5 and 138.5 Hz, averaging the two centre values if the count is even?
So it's 3.4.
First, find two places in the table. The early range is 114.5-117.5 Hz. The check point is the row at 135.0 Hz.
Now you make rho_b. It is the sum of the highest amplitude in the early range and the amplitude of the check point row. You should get 7.3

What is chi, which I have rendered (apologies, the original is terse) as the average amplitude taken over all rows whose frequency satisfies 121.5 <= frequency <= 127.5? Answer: 6.9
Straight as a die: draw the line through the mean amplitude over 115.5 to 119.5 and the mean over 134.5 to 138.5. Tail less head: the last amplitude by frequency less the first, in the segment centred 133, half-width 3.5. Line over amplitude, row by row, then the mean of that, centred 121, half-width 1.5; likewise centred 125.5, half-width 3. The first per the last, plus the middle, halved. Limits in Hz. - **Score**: -2.8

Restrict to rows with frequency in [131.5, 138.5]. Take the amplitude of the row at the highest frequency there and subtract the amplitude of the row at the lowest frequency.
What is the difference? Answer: -3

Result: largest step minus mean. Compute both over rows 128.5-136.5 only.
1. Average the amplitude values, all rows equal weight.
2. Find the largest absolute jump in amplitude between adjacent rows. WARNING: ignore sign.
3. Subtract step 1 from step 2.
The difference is -4.4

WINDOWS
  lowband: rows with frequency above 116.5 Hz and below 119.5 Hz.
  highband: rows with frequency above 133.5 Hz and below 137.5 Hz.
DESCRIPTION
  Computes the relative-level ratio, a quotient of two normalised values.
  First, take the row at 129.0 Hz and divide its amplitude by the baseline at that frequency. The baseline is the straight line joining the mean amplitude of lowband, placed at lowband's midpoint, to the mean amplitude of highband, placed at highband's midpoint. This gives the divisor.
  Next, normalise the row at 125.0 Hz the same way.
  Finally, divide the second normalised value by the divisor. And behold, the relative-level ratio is 1.0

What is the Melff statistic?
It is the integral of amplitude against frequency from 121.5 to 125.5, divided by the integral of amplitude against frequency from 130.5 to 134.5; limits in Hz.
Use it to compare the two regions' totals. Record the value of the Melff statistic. 1.2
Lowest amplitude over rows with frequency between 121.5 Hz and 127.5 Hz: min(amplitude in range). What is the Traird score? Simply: 6.594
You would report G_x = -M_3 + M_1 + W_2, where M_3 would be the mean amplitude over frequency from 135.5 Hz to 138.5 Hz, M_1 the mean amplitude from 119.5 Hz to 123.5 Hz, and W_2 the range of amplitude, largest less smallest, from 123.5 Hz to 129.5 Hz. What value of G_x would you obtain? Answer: 4.1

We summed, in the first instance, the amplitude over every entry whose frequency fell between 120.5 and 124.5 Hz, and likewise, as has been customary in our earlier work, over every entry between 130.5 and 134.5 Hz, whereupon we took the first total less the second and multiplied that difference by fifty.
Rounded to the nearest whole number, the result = 244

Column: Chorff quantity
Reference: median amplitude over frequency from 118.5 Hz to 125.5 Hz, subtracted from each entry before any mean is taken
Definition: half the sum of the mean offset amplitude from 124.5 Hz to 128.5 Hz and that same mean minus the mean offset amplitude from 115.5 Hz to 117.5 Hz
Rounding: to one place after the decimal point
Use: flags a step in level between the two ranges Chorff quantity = 1.9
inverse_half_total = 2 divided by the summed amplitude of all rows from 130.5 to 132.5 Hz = 0.16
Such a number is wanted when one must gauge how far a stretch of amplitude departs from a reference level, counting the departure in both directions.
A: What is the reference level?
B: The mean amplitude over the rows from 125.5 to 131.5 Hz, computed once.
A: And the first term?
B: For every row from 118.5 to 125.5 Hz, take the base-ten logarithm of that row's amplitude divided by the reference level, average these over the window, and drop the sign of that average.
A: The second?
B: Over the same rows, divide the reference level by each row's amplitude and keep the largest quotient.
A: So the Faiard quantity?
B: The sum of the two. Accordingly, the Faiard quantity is 1.3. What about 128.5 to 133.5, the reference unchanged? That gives 1.3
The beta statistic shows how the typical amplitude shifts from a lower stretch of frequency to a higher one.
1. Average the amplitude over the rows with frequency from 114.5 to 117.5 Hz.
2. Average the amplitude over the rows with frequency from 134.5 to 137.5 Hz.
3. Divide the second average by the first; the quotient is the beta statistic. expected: 0.99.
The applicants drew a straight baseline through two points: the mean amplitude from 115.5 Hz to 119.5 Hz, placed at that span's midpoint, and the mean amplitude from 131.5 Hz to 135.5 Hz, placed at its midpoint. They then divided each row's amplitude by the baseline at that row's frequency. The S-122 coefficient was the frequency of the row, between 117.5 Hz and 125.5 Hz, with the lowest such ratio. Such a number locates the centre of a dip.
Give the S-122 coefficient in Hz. 118.0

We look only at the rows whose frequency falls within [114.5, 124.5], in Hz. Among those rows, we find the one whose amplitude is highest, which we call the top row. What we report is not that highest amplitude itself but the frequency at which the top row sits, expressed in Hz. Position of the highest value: 123.0 Hz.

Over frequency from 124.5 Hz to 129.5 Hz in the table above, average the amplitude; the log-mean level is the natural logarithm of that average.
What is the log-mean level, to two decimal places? 1.93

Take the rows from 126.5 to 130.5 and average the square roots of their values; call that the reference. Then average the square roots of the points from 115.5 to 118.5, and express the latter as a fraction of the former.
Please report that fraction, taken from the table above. 0.73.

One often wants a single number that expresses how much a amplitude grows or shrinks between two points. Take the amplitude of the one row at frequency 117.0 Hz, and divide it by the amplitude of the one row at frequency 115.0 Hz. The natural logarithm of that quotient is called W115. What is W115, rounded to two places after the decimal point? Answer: -0.01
